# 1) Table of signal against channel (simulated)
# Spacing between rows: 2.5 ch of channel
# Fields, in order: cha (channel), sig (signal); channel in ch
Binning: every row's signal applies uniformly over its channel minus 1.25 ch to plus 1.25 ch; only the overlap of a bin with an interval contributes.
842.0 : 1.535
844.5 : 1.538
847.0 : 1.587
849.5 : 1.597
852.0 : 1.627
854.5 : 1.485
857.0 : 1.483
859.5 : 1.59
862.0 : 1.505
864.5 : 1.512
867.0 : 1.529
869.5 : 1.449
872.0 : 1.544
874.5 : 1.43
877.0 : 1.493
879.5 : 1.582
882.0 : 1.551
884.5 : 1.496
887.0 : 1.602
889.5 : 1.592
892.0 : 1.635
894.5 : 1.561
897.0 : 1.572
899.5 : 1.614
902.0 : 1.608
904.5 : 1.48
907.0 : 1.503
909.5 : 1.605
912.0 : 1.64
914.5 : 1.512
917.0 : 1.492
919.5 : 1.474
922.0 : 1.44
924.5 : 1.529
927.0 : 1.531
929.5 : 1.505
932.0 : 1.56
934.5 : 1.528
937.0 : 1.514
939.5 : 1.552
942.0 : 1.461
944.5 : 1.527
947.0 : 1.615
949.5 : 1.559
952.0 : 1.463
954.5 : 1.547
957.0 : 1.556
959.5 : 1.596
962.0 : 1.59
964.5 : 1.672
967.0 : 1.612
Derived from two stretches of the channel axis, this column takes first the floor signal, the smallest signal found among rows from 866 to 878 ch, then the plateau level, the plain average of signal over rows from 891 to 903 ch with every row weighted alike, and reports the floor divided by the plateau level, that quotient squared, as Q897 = 0.80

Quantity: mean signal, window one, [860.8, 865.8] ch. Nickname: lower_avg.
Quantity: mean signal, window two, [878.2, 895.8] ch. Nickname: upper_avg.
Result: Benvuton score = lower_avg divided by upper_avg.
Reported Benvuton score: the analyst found 0.96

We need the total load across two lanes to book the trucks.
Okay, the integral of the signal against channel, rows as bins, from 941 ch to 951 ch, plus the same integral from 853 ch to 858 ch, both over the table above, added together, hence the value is 23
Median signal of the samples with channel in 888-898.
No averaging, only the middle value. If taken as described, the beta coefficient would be 1.58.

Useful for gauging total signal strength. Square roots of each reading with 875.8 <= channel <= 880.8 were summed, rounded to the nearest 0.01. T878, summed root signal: 2.48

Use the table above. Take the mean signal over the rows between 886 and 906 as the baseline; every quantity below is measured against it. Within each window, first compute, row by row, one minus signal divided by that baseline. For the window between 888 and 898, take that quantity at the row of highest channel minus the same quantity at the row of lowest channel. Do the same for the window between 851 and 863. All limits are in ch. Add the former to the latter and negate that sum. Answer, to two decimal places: -0.09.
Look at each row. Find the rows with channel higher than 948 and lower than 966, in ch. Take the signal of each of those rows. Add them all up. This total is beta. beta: 11.0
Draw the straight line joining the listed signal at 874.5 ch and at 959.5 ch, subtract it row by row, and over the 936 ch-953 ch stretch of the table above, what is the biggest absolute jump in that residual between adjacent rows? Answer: 0.10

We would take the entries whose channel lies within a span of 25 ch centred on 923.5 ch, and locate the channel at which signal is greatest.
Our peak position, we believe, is 912.0 ch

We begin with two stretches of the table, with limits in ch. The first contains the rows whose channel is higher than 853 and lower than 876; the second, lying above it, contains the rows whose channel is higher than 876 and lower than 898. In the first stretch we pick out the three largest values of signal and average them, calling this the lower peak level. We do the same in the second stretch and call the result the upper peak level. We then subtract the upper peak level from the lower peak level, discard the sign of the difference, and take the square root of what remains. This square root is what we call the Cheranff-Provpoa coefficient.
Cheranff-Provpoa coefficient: 0.24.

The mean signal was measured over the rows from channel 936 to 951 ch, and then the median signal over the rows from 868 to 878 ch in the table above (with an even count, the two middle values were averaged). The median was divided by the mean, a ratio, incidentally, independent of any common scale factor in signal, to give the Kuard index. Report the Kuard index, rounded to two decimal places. 0.96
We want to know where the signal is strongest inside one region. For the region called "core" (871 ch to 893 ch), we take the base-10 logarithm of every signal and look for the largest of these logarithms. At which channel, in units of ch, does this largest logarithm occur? 892.0 ch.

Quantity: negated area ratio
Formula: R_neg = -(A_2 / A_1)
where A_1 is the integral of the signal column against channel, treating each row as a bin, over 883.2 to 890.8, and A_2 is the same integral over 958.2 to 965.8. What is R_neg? -1.04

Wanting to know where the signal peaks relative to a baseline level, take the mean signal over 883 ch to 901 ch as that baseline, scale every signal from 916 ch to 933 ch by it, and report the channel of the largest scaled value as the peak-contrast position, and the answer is 932.0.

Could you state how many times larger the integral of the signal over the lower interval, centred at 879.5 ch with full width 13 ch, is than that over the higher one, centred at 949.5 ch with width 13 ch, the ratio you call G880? 0.98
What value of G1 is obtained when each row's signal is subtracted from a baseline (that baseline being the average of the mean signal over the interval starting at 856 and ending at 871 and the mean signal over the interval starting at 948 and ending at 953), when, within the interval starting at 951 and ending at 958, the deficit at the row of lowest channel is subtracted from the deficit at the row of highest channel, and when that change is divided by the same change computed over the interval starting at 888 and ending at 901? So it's 4.2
